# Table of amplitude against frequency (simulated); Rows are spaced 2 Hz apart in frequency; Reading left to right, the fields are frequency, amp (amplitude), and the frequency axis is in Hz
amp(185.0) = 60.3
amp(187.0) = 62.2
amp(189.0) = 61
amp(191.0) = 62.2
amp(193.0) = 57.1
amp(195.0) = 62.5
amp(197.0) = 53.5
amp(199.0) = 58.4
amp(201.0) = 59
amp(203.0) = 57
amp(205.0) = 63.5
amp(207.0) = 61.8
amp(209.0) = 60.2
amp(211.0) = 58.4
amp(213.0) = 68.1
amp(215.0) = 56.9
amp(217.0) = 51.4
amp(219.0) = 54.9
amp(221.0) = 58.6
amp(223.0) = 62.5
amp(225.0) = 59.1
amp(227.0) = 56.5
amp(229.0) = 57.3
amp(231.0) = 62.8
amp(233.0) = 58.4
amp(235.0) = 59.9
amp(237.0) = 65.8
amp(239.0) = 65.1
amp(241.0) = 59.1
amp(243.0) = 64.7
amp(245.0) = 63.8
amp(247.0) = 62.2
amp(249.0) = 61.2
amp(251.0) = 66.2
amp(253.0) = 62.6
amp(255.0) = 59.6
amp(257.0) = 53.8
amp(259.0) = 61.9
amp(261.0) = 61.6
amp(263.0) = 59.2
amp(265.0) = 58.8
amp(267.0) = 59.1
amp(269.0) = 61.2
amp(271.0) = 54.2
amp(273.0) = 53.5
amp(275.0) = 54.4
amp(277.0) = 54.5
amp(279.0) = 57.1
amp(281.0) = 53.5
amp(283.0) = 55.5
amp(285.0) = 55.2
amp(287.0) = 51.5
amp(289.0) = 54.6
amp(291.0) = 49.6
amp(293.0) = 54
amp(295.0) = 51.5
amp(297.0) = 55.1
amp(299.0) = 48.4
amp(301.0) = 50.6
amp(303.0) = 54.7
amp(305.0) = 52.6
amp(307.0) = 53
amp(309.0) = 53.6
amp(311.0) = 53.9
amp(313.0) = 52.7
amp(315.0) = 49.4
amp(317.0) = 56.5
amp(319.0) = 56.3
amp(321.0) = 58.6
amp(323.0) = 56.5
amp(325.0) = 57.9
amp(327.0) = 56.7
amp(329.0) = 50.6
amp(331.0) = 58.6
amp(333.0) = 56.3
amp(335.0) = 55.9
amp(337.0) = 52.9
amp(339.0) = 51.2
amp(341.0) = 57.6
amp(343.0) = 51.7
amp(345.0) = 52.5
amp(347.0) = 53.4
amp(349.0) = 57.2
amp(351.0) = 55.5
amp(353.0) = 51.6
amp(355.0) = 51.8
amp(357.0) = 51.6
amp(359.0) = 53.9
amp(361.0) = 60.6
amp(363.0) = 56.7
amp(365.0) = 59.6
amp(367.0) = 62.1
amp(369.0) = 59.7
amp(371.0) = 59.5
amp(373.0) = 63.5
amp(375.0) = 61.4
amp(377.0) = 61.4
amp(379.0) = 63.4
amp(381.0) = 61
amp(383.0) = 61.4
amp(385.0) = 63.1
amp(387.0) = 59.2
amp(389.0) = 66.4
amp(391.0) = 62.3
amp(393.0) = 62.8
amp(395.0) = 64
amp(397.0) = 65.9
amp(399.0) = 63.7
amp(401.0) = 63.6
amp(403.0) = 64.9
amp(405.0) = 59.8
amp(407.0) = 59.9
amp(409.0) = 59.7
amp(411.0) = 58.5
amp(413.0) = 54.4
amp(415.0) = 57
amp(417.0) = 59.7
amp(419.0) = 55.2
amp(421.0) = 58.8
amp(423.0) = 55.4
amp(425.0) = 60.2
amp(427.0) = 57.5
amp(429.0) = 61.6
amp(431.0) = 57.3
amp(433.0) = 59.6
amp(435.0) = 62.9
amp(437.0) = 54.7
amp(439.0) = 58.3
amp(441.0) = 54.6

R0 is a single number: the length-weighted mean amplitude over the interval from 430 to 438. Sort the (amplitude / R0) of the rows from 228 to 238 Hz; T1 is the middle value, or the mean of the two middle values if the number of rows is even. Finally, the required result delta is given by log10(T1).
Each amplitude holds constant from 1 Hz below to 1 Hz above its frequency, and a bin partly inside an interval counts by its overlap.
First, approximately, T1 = 1.02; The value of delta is 0.01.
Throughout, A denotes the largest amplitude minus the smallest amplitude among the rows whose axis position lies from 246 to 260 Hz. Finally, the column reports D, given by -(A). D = -12.4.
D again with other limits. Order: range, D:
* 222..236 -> -6.3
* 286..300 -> -6.7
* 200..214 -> -11.1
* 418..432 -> -6.4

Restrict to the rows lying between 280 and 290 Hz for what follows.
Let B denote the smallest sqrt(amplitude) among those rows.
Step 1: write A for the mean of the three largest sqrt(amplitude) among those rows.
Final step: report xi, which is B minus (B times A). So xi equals -46.1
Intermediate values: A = 7.42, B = 7.18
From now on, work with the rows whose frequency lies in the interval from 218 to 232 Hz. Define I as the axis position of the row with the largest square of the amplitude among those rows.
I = 231.0 Hz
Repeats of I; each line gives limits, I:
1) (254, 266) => 259.0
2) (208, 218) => 213.0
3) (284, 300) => 285.0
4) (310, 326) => 321.0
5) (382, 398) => 389.0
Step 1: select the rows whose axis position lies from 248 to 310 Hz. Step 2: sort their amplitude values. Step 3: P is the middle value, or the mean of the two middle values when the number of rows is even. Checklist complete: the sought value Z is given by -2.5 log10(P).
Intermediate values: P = 55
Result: -4.34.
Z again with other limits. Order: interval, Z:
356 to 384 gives -4.46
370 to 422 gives -4.47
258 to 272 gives -4.43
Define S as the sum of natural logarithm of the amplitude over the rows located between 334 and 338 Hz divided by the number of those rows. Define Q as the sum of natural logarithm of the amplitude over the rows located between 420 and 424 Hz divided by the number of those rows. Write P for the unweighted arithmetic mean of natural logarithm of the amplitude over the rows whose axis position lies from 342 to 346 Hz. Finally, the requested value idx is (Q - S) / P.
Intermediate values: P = 3.95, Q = 4.04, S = 4.00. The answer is 0.012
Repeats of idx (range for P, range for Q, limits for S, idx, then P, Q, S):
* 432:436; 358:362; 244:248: -0.024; 4.11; 4.05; 4.14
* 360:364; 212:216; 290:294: 0.045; 4.07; 4.13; 3.95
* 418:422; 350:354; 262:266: -0.024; 4.04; 3.98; 4.08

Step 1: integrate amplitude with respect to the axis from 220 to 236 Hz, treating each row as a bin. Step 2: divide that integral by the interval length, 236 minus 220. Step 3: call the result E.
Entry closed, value 59.4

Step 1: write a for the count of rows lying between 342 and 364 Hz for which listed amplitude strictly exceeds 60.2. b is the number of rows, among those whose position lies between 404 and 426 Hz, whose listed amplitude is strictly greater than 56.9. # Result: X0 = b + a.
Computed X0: 9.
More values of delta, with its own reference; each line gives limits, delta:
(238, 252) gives 0.04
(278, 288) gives -0.03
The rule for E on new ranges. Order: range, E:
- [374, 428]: 60.8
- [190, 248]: 60.0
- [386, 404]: 63.6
